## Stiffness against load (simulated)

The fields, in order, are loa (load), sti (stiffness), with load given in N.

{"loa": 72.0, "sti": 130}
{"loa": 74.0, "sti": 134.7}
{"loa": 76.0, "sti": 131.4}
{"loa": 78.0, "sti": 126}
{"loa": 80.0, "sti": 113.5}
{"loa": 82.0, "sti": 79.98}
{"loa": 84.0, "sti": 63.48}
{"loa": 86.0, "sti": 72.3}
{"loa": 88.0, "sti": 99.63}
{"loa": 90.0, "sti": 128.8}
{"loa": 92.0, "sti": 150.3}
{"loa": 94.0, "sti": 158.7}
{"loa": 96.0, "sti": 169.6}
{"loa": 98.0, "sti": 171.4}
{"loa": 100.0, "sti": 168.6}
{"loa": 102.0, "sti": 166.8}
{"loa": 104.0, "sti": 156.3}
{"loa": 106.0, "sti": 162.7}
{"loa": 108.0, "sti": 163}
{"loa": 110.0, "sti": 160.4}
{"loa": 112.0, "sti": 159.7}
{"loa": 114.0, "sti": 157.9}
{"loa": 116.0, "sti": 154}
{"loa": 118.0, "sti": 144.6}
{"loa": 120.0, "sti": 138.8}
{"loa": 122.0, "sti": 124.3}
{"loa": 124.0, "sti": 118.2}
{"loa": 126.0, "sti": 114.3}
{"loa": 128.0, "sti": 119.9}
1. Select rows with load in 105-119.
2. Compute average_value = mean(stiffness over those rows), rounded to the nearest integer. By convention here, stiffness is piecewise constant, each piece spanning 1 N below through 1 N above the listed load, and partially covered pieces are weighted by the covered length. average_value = 157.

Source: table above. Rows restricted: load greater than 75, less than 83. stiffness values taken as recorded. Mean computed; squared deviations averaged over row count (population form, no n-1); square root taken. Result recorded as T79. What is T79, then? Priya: 20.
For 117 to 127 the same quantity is 12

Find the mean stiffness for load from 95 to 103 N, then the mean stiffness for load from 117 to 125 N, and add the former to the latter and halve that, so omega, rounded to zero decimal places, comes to 150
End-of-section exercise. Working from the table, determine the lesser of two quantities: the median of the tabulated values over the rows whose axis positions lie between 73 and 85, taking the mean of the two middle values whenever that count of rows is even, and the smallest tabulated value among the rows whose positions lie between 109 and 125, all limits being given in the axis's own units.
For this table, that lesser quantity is 118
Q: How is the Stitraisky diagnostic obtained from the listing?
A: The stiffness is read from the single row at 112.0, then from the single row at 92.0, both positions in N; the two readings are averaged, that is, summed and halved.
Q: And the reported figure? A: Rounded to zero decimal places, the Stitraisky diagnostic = 155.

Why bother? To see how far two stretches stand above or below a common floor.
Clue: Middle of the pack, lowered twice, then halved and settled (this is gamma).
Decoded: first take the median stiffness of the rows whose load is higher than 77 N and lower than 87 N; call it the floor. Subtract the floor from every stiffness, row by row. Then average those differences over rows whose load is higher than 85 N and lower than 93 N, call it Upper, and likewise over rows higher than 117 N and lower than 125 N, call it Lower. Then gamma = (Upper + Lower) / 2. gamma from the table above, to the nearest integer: 42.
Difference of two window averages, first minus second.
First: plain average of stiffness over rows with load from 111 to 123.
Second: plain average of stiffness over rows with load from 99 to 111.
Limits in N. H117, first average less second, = -16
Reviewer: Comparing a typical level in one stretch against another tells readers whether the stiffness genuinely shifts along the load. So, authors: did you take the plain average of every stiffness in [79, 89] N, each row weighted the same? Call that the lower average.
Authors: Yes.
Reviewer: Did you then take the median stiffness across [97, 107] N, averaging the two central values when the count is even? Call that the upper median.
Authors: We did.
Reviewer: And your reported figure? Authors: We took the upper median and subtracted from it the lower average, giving 81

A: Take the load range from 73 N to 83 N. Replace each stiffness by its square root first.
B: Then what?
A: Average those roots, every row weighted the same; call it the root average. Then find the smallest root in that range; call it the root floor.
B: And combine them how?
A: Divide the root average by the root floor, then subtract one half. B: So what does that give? 0.71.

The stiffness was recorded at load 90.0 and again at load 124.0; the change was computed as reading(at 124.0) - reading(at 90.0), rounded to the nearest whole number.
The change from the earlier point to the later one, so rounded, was -11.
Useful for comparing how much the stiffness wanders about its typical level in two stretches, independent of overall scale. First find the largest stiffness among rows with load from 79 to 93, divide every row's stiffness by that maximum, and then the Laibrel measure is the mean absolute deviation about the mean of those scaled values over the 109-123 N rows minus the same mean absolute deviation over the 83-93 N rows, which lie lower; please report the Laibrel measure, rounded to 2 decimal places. -0.12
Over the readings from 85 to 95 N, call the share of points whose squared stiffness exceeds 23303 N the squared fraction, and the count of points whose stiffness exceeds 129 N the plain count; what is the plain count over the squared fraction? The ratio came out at 10.0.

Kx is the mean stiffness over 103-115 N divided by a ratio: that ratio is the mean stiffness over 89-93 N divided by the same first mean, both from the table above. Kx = 183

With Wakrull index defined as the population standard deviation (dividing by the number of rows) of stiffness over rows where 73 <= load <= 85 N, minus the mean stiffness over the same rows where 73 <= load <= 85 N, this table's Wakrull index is -81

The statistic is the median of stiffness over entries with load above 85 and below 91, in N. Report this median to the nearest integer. 100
